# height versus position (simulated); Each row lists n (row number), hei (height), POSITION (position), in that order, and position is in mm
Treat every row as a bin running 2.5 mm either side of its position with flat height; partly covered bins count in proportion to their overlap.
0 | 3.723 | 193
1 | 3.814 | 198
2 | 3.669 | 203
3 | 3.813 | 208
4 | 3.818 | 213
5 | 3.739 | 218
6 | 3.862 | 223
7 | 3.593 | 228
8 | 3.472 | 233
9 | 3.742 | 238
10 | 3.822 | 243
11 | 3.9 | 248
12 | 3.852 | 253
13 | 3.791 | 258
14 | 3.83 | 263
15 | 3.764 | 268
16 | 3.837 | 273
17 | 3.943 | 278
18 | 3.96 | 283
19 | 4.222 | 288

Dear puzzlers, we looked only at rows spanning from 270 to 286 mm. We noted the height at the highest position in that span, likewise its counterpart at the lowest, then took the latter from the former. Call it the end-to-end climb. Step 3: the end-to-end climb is 0.12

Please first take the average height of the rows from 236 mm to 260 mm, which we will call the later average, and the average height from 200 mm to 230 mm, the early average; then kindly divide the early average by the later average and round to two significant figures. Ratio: 0.98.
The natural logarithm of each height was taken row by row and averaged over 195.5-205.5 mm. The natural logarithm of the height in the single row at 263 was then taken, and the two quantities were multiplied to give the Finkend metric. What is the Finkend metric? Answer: 1.77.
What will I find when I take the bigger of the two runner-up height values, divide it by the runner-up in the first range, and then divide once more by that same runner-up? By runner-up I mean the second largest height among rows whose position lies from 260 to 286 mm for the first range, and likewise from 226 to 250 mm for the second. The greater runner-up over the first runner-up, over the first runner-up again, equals 0.254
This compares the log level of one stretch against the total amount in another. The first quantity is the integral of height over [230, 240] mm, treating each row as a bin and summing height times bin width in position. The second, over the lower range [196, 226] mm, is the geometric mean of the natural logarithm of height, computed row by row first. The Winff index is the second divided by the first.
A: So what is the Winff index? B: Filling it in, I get 0.037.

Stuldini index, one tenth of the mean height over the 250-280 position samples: 0.384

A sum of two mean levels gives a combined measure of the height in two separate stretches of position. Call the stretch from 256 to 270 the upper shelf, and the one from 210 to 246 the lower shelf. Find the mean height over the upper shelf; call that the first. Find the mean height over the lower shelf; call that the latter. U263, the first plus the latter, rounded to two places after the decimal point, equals 7.52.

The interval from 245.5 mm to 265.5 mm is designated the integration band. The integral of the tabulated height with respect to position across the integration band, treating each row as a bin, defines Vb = 77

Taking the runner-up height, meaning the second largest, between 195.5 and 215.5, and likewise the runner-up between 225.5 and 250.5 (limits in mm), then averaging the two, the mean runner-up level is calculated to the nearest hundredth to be 3.82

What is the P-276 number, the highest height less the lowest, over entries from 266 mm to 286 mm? 0.20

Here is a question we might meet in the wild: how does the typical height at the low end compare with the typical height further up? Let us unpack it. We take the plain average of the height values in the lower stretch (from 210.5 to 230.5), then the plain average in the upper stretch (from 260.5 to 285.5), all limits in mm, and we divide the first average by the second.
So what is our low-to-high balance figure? 0.97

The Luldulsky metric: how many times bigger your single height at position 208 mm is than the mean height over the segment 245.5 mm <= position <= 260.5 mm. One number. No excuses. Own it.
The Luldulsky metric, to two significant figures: 0.99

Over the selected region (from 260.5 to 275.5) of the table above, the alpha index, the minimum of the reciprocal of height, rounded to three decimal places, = 0.261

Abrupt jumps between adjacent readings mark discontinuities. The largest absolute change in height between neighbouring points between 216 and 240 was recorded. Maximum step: 0.27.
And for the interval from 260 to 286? 0.11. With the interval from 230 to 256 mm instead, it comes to 0.27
